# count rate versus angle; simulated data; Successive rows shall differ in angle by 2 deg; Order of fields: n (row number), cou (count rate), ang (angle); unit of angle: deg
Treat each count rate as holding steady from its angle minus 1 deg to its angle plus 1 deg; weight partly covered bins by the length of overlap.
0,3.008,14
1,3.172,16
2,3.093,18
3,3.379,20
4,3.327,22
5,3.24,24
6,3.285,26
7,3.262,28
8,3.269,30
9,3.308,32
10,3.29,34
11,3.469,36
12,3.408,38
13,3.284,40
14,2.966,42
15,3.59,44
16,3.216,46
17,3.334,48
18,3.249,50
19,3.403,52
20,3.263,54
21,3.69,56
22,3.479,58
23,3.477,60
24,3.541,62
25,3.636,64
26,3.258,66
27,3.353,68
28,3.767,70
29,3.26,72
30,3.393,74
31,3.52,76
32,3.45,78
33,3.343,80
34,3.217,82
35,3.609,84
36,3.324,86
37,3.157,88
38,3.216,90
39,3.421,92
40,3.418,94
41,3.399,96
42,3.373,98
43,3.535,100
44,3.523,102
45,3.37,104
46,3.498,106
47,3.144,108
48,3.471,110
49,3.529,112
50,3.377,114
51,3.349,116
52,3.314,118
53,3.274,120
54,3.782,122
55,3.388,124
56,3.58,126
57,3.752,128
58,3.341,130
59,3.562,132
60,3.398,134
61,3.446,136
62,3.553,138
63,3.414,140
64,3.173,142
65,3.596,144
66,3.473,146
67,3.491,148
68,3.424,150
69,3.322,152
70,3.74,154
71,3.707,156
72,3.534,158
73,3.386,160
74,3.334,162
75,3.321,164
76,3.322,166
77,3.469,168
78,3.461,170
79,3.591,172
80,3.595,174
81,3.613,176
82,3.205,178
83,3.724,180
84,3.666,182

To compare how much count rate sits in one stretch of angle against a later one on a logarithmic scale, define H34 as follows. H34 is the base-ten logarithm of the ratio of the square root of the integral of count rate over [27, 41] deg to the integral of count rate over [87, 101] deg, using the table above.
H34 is -0.838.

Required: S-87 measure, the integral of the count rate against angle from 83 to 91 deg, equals 26.6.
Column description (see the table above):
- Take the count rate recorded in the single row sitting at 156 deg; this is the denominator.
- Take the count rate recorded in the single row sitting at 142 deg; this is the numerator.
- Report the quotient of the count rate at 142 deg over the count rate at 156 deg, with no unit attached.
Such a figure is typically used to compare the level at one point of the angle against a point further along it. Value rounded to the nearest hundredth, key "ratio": 0.86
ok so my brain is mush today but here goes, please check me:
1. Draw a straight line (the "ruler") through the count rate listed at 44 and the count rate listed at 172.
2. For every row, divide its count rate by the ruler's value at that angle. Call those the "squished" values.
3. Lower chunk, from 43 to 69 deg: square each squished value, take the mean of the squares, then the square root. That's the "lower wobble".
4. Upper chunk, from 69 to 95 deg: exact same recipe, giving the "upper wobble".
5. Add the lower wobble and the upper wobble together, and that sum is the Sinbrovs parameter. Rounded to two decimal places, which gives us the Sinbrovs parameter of 1.90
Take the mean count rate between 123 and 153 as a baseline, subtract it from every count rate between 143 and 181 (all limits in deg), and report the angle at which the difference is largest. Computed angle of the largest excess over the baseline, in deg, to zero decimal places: 154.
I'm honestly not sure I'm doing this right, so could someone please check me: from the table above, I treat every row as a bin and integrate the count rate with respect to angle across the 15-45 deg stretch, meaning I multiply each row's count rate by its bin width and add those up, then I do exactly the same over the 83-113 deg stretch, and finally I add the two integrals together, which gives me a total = 201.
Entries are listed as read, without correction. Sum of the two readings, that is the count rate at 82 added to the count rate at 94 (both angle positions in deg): 6.6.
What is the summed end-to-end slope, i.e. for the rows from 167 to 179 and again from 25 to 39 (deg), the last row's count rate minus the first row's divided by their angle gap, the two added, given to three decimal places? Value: -0.016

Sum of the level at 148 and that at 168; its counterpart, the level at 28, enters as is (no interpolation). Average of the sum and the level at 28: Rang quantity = 5.11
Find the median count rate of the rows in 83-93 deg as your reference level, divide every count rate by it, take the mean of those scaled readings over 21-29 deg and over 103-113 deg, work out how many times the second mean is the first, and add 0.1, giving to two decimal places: 1.14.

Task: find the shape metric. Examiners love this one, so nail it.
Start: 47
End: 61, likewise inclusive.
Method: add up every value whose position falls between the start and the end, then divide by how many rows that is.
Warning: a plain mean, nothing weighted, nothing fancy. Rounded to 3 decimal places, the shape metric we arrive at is 3.414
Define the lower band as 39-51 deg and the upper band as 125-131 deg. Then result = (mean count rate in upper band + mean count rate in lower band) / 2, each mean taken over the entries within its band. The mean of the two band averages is 3.42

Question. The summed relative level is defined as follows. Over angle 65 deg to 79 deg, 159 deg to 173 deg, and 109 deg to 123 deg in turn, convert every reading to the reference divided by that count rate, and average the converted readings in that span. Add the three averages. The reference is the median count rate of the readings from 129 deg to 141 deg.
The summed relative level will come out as 3.007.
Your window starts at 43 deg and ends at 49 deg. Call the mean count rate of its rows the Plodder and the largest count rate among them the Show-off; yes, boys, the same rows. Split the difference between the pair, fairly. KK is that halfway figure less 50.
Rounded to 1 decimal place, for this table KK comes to -46.5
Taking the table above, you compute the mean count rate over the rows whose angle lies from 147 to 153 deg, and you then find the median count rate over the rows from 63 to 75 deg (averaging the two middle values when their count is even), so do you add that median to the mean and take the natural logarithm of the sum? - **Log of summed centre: 1.915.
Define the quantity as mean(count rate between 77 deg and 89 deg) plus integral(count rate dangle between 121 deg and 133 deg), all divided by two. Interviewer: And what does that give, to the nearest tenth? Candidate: 23.1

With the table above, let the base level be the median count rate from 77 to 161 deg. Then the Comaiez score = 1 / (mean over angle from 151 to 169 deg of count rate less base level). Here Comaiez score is 25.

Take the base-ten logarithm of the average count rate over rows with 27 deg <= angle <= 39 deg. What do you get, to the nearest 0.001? 0.523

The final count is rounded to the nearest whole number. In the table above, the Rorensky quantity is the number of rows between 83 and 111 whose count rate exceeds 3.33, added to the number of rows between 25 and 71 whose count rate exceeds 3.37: 20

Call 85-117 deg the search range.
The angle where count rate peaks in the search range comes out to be 100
